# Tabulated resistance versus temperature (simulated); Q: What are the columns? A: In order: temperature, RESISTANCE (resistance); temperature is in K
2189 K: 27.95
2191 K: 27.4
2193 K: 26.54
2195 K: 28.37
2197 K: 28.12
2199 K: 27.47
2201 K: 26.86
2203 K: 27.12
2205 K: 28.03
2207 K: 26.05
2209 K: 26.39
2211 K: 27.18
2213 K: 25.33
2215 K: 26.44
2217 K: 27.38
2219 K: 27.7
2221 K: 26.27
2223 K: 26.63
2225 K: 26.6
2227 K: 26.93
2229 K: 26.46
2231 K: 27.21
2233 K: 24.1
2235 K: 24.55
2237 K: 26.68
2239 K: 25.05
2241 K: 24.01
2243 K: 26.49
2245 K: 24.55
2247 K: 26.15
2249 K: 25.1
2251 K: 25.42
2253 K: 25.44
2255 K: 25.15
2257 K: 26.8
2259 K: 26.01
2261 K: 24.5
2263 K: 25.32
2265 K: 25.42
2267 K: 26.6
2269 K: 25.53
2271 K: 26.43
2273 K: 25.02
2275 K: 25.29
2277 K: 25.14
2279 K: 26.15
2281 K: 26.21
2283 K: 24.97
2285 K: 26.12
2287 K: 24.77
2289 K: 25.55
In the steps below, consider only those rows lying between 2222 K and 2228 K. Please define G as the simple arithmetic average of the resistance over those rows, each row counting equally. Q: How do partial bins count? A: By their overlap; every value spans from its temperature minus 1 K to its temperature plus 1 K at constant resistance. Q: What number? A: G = 26.7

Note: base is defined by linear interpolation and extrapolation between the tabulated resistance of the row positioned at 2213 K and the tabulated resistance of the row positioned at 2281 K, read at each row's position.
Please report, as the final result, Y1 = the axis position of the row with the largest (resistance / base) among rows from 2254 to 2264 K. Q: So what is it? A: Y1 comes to 2257 K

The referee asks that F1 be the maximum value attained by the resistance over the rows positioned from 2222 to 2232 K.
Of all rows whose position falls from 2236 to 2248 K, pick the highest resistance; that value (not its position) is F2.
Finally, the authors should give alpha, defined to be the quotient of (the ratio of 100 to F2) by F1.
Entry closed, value 0.138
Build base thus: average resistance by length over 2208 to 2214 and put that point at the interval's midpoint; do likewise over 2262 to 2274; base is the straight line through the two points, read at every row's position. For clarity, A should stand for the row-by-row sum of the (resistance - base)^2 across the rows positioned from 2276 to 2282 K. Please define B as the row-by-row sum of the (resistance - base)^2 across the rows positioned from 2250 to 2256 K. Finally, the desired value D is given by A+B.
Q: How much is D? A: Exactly 1.8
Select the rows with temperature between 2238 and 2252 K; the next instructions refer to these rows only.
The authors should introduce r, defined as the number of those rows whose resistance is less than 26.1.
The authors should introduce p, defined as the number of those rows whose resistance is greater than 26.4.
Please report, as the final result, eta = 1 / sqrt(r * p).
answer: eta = 0.45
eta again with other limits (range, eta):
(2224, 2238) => 0.32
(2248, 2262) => 0.41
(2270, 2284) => 0.50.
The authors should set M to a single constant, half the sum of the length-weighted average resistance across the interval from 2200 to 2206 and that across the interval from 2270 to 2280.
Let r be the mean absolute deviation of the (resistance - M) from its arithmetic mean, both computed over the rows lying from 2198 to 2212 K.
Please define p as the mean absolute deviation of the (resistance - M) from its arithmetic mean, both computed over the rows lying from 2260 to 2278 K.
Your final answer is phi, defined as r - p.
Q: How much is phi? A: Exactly 0.0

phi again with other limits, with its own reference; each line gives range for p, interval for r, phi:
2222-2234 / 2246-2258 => -0.2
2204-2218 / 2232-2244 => 0.2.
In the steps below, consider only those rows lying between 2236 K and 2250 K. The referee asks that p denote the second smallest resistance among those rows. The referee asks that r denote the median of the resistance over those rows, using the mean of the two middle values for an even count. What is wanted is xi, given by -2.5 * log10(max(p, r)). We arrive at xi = -3.50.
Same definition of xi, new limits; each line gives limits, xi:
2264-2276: -3.52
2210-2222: -3.57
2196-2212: -3.58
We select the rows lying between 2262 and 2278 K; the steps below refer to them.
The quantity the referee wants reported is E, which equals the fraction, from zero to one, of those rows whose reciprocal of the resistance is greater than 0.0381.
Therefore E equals 0.75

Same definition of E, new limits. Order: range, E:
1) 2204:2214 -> 0.40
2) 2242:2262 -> 0.80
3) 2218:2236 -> 0.22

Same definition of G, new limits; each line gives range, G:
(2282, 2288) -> 25.3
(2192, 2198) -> 27.7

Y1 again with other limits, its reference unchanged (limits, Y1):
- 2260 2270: 2267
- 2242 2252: 2243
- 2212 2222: 2219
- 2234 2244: 2237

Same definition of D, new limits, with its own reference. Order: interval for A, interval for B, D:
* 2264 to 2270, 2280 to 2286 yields 2.0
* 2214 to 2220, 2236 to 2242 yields 8.8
